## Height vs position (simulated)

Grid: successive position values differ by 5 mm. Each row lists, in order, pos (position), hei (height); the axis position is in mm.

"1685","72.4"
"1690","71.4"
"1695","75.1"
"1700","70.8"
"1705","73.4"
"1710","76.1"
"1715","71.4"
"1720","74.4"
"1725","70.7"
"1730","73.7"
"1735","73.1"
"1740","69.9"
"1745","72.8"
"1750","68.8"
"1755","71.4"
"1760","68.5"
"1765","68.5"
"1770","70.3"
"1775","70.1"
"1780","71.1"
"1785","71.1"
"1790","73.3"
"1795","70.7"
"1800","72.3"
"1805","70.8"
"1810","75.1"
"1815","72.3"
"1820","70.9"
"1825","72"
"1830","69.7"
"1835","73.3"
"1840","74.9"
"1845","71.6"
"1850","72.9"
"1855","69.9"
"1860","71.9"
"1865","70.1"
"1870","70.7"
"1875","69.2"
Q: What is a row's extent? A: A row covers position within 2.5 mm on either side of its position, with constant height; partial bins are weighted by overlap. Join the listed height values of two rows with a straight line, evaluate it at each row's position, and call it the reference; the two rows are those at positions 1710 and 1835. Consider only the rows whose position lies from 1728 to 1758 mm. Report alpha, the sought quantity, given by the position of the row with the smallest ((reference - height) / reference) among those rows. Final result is 1730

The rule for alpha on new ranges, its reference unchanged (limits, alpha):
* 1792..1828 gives 1810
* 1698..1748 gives 1710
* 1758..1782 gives 1780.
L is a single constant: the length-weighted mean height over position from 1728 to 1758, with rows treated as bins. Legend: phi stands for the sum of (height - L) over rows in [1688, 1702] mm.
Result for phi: 2.7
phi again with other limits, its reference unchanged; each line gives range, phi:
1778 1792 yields 0.9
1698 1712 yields 5.7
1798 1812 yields 3.6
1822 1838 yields 0.4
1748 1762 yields -5.9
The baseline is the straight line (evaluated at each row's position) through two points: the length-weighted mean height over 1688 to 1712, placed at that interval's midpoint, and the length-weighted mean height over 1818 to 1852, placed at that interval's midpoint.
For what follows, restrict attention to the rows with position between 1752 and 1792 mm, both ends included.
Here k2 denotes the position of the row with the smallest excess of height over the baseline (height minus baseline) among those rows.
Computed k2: 1760 mm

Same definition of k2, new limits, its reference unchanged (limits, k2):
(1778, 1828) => 1795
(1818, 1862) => 1830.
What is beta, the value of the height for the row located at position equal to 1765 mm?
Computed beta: 68.5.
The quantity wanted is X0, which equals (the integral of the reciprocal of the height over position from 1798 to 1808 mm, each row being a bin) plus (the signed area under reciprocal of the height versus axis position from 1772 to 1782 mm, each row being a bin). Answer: 0.281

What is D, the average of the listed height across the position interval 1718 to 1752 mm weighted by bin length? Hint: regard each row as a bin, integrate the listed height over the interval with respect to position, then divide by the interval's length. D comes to 71.9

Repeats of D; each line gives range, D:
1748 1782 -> 69.8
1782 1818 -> 72.2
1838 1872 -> 71.7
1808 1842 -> 72.5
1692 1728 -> 73.1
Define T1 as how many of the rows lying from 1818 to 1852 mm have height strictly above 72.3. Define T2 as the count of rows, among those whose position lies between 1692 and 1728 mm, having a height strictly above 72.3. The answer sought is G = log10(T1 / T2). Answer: -0.1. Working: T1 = 3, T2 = 4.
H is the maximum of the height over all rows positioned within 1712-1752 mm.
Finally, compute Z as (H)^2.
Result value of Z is 5535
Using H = 74.4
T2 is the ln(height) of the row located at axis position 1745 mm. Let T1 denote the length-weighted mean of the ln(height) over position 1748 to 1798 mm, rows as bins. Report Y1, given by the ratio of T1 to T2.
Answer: 0.99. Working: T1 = 4.25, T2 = 4.29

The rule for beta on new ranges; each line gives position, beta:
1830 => 69.7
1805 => 70.8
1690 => 71.4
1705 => 73.4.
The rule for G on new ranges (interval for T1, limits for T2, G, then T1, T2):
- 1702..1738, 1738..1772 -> 0.7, 5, 1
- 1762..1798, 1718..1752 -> -0.6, 1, 4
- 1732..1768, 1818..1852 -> -0.2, 2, 3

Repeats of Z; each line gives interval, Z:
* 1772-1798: 5373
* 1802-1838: 5640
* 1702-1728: 5791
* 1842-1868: 5314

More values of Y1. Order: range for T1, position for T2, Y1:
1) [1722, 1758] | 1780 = 1.00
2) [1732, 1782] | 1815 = 0.99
